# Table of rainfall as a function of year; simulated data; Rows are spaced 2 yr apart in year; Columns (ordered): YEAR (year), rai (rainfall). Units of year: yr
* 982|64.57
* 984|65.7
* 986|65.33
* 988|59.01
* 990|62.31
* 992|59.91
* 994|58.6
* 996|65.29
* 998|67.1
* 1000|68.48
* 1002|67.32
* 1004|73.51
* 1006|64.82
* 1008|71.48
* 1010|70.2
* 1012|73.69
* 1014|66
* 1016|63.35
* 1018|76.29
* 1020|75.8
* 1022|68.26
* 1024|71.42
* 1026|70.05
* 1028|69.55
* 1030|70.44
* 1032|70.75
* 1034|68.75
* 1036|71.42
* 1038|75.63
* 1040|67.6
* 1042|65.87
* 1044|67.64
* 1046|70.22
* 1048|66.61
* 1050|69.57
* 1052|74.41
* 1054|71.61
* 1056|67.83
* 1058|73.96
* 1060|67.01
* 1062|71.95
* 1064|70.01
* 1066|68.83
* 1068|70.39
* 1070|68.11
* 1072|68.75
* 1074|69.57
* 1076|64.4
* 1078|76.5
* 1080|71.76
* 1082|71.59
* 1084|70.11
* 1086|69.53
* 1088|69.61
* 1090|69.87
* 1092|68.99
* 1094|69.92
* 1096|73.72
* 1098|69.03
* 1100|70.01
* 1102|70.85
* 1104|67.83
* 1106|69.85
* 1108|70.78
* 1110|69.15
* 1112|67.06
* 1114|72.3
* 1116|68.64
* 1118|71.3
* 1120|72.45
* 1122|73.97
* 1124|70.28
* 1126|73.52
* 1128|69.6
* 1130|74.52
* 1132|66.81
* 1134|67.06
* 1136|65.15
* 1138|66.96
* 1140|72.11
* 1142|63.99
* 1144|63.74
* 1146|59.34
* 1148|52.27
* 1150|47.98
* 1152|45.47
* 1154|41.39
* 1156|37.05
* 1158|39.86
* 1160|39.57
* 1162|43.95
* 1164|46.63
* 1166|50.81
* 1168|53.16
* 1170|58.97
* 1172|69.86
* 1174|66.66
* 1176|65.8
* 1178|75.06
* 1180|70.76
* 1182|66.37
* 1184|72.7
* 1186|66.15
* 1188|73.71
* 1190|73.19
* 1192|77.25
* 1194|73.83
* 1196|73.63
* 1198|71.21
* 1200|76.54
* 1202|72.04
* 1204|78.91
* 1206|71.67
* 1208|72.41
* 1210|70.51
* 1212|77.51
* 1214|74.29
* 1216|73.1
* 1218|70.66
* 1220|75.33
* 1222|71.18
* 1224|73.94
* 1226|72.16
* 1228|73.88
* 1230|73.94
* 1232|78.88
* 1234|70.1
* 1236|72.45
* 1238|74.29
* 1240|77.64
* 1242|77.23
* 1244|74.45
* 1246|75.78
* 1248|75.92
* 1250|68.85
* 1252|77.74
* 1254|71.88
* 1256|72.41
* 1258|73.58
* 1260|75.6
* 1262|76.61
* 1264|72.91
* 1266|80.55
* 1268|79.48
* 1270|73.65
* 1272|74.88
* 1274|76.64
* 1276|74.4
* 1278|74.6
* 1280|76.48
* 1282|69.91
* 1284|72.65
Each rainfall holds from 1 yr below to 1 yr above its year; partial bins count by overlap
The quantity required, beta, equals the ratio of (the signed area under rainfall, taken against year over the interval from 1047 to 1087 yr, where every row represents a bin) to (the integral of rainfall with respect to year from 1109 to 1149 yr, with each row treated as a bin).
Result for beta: 1.03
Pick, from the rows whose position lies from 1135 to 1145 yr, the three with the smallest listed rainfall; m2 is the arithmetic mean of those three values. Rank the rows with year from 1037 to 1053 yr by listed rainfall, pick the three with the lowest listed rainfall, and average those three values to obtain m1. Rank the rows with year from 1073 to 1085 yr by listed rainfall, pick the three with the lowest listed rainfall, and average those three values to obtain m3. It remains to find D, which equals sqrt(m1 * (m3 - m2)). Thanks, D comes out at 16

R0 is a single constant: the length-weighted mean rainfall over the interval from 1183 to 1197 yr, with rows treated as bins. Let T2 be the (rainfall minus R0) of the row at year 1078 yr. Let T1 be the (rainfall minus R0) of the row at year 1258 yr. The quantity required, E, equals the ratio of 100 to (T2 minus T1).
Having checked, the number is 34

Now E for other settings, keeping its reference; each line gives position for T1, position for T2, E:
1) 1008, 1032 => -137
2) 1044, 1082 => 25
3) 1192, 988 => -5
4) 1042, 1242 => 9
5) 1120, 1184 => 400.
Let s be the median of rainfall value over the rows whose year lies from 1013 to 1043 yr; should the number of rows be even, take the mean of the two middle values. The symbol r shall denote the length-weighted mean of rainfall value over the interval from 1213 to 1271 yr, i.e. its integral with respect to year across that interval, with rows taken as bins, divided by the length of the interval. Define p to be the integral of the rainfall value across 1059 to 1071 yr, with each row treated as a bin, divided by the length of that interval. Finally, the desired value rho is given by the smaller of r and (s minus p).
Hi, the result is 1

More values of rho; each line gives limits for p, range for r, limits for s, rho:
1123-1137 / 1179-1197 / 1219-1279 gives 5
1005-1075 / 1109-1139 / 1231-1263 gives 5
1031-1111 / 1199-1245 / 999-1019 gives -1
